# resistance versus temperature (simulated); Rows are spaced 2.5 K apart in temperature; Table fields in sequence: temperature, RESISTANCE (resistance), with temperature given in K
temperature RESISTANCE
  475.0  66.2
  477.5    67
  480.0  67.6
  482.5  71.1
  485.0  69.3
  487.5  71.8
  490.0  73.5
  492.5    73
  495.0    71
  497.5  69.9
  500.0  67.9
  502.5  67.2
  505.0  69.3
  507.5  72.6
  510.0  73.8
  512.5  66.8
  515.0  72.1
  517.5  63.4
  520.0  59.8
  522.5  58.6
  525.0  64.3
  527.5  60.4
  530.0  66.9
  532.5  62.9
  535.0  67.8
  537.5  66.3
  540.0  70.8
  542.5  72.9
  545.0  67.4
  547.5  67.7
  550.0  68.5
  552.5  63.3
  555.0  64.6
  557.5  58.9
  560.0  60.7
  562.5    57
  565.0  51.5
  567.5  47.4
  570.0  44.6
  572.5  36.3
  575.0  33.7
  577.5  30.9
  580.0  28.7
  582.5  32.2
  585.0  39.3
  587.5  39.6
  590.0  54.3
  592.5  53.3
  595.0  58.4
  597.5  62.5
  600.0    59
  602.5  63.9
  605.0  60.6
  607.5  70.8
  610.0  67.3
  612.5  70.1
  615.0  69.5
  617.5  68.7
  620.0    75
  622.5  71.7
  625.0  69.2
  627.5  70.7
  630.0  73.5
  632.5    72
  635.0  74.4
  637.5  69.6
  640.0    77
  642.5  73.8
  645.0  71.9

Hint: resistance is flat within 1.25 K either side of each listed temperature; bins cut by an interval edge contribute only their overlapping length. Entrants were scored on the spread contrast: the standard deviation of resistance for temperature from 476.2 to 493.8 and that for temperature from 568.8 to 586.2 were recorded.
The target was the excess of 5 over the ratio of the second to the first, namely 2.9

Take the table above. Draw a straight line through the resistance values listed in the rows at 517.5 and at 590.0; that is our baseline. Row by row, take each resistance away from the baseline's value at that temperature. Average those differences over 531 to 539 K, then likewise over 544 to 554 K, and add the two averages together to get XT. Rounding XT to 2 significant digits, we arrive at -12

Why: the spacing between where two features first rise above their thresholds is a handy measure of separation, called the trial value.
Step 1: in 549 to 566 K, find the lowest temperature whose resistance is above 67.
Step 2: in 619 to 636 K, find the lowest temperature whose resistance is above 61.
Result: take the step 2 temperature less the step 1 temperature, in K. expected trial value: 70.0 K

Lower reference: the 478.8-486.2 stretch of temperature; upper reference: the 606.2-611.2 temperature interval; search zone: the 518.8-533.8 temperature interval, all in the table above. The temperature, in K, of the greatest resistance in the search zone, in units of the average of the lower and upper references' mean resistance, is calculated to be 530.0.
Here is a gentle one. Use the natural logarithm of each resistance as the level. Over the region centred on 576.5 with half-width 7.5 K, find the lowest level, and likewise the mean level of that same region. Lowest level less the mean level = -0.17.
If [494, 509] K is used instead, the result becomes -0.04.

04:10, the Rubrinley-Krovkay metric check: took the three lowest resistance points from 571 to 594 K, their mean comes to 30.6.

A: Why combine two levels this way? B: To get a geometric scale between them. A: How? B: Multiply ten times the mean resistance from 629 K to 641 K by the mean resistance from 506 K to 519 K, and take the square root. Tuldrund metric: 226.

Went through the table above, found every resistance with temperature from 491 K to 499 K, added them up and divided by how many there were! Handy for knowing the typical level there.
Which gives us 71.3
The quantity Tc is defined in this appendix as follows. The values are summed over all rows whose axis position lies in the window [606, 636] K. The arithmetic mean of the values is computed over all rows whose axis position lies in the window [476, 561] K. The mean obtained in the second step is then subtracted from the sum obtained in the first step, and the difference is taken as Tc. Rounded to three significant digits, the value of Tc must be 786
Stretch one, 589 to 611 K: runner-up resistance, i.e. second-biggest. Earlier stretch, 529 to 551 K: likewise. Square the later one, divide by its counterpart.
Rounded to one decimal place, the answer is 64.0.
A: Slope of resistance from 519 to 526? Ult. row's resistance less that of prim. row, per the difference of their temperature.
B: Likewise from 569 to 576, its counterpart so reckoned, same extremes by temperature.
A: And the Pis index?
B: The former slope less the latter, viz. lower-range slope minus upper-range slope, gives 3.1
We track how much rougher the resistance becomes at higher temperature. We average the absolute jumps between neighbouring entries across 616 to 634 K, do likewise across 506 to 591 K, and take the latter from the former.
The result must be -1.2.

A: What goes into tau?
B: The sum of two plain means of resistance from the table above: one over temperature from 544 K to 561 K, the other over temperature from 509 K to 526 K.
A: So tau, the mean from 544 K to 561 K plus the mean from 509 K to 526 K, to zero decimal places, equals 130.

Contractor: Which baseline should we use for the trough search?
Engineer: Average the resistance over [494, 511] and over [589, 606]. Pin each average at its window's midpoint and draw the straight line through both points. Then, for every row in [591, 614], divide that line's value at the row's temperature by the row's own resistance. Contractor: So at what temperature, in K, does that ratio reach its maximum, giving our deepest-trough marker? 592.5 K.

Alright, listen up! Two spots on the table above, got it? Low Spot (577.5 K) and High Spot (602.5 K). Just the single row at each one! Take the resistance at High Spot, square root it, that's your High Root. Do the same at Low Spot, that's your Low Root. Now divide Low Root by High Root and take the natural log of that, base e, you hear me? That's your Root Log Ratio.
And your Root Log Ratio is -0.36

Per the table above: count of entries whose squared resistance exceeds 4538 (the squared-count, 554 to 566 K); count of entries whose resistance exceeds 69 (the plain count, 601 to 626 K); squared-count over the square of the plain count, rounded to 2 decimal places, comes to 0.00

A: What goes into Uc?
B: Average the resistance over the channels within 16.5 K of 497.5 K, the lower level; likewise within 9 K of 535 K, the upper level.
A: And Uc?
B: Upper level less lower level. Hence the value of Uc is -4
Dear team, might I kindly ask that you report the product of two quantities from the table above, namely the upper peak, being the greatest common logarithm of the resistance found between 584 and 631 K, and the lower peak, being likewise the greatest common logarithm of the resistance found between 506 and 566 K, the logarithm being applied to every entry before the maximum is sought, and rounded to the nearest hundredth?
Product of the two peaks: 3.50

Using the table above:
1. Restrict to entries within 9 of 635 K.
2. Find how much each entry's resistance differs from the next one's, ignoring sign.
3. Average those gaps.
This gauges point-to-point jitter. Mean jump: 3.7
